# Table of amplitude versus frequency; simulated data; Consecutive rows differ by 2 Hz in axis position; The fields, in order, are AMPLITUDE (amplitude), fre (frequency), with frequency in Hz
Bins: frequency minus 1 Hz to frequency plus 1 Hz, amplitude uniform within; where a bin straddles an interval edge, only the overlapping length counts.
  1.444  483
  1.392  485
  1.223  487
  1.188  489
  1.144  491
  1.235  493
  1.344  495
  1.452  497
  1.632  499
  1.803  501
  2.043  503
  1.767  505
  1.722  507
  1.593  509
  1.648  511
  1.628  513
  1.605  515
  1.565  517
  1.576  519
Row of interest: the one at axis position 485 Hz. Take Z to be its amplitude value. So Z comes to 1.392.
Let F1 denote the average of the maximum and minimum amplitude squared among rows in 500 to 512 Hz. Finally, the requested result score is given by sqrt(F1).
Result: 1.83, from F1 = 3.4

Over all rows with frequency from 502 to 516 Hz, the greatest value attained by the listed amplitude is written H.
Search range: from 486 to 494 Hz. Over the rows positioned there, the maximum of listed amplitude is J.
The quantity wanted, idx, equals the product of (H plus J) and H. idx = 6.7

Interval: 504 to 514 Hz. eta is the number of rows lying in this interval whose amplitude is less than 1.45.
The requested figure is 0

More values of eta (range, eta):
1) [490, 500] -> 3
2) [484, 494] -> 5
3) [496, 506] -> 0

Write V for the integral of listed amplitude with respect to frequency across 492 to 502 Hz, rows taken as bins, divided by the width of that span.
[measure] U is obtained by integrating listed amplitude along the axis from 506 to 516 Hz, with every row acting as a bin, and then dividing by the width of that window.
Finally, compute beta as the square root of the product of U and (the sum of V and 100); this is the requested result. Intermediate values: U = 1.6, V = 1.49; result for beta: 12.9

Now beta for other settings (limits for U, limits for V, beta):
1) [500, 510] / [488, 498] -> 13.4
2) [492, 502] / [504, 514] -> 12.3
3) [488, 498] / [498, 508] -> 11.4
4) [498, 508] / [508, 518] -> 13.5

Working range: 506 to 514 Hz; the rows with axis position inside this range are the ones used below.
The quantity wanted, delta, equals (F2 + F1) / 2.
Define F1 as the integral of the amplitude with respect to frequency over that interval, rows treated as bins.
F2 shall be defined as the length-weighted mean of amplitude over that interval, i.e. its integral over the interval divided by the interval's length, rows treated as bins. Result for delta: 7.4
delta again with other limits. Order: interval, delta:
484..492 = 5.6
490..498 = 5.8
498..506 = 8.2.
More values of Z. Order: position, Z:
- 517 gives 1.565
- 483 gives 1.444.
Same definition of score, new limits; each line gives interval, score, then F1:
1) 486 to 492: 1.18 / 1.4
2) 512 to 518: 1.60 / 2.5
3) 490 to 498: 1.31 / 1.7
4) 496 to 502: 1.64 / 2.7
